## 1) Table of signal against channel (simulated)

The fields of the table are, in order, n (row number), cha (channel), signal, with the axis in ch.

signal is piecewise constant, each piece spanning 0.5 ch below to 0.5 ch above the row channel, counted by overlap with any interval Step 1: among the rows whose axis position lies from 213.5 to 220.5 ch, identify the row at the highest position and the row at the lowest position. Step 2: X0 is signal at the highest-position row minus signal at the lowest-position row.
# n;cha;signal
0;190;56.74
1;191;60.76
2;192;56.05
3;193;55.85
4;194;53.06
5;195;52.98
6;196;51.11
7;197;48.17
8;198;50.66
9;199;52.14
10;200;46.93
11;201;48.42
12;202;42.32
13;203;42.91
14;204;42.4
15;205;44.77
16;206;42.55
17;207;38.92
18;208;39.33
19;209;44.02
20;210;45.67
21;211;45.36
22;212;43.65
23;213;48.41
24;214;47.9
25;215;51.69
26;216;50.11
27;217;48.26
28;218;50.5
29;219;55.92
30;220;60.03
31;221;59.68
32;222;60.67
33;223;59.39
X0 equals 12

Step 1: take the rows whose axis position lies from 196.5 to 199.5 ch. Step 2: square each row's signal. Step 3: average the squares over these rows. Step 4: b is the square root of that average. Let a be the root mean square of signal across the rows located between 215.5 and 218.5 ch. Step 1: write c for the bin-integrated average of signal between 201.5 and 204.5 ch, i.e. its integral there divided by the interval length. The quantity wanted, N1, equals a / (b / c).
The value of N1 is 42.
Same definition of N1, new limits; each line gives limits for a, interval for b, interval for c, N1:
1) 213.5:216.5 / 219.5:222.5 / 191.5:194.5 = 46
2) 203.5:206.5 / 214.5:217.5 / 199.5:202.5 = 40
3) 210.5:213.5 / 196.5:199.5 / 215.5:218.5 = 45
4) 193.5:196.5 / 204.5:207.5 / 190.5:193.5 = 72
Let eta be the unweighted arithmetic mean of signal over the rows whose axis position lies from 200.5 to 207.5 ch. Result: 43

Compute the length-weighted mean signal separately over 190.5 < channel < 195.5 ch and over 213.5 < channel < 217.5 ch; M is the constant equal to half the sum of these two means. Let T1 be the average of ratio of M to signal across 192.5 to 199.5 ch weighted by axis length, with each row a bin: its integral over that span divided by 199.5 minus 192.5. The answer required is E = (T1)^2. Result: 1.03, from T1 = 1.01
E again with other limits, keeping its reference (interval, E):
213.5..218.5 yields 1.12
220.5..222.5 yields 0.76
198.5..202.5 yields 1.24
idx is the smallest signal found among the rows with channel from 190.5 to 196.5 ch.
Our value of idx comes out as 51.11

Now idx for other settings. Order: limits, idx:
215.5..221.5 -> 48.26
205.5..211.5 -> 38.92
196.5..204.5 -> 42.32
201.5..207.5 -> 38.92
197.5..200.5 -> 46.93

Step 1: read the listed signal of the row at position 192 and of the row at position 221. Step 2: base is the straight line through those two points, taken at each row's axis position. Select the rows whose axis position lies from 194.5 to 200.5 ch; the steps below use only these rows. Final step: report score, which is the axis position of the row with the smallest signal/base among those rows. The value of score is 200 ch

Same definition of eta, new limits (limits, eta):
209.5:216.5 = 48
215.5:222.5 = 55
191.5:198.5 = 53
